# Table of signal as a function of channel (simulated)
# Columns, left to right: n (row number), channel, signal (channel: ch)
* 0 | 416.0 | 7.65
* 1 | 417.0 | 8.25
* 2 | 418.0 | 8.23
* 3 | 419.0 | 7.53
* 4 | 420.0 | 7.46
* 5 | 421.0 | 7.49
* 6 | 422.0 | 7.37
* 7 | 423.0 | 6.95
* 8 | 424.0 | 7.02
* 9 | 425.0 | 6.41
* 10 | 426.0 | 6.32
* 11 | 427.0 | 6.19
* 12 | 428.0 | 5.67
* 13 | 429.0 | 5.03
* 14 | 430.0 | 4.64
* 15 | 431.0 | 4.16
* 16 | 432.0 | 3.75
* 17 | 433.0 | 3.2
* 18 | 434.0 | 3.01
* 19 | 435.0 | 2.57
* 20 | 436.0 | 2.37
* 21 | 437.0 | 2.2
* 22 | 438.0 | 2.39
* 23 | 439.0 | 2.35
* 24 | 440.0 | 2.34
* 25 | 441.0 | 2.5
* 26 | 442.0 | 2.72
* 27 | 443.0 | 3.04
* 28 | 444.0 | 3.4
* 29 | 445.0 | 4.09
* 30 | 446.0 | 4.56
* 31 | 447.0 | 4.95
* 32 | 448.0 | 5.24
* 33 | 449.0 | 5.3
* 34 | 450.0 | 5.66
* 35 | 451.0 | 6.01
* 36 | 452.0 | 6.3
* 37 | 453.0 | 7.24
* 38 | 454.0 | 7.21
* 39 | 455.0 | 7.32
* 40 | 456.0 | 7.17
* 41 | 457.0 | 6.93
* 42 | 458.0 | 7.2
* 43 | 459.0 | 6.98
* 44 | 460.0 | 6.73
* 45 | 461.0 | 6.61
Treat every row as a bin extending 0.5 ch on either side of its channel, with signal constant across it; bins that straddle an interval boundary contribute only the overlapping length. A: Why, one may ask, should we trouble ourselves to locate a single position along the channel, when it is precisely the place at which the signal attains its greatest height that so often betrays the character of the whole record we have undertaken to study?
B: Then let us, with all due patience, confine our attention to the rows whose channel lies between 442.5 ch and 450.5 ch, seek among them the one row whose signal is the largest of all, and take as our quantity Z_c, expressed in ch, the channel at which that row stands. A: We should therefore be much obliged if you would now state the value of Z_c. 450.0 ch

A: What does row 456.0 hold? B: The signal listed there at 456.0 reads 7.17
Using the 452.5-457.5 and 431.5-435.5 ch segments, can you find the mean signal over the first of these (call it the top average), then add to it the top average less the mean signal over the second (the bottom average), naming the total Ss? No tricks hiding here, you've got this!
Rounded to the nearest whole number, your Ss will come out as 11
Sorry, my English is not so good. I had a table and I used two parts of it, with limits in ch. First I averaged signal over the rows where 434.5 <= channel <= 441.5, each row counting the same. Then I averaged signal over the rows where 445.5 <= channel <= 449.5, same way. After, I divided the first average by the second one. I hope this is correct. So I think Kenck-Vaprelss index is 0.48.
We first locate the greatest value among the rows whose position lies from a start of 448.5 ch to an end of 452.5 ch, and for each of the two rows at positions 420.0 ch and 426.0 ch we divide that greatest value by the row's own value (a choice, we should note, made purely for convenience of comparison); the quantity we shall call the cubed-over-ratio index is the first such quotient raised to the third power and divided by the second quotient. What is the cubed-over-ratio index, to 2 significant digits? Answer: 0.60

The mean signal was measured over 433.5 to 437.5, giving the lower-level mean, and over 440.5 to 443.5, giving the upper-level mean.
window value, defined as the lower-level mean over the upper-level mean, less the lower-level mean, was -1.6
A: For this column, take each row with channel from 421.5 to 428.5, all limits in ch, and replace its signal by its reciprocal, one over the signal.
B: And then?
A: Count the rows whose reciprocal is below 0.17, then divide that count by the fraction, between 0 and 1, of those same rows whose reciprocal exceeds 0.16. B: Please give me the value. 21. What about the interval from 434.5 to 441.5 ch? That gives 0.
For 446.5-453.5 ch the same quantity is 4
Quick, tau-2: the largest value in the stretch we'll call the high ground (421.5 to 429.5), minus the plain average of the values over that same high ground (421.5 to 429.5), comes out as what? 1.0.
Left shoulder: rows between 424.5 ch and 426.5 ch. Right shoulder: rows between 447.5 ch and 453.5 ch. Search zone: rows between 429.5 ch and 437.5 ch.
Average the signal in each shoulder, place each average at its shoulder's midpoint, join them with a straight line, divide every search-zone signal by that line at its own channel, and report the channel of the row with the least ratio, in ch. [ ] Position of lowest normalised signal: 437.0 ch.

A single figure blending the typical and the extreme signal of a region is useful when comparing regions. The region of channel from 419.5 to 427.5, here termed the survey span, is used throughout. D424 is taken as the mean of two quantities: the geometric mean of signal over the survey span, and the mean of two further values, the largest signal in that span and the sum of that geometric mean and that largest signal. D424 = 8.9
